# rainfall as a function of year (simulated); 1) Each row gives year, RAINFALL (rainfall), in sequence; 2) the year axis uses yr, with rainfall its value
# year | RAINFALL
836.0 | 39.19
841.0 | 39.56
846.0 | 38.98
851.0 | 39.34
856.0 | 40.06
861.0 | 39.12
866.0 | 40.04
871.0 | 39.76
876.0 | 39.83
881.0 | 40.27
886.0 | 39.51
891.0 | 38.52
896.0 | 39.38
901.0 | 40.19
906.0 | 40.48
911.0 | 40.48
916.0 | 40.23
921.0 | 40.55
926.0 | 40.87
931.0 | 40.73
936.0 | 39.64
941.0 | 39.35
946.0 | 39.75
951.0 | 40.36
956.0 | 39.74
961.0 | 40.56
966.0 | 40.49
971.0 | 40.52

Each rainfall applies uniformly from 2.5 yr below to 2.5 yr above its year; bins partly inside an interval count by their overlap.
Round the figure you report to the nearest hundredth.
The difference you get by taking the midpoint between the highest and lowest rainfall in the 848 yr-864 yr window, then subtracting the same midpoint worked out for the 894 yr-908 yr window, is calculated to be -0.34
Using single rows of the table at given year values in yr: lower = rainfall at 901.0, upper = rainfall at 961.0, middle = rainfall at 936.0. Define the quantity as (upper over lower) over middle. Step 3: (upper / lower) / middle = 0.0255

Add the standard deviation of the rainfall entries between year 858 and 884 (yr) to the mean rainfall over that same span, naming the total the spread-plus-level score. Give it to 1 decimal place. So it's 40.2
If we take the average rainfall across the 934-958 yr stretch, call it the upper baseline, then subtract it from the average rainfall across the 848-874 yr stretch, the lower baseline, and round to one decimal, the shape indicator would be -0.1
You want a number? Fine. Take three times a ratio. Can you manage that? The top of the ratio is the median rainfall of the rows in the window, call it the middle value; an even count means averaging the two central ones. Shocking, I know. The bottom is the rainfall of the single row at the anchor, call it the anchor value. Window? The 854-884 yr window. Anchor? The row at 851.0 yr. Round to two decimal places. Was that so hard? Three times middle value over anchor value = 3.05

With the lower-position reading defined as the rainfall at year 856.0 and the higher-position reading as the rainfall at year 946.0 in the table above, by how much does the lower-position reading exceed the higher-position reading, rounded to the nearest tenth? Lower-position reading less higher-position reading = 0.3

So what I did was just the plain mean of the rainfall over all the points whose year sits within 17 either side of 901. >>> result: 39.83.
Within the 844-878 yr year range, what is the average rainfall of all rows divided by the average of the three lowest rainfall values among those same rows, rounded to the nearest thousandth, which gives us 1.011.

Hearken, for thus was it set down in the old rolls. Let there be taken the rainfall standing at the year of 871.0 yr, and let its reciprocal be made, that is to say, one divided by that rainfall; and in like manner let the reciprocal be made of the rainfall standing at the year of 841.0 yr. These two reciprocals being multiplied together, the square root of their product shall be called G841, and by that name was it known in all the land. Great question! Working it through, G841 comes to 0.0252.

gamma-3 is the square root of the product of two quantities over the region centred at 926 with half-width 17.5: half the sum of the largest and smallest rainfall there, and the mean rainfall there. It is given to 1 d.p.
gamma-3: 40.2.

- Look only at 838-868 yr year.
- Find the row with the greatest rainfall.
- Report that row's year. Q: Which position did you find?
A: 856.0 yr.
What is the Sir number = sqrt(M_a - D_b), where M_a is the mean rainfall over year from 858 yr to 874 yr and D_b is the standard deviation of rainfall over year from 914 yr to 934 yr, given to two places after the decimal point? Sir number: 6.28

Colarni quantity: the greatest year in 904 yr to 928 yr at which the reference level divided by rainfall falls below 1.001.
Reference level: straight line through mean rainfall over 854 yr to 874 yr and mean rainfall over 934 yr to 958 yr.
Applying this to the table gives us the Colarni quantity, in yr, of 926.0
